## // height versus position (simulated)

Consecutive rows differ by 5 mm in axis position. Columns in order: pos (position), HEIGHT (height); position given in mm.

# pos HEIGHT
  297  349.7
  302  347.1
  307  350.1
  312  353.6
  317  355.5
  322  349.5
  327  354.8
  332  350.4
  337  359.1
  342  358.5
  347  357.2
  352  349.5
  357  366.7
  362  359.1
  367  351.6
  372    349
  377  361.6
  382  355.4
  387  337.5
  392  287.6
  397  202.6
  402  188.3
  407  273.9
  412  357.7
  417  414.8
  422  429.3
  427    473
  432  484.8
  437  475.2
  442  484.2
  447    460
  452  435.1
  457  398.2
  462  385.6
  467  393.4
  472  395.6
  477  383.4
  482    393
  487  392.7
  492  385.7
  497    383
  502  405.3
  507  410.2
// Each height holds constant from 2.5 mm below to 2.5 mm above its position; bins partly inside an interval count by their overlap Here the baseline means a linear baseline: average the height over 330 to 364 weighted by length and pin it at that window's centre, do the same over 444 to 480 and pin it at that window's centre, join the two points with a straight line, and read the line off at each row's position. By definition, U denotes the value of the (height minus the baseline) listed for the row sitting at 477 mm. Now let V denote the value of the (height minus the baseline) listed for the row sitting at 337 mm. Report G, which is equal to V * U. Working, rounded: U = -31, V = 6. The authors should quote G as -196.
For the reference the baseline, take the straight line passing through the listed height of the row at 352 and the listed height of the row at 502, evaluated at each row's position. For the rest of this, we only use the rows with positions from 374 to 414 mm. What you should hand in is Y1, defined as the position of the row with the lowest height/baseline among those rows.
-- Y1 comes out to 402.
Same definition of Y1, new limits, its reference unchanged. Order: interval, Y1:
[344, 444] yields 402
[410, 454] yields 412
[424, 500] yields 497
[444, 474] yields 462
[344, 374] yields 372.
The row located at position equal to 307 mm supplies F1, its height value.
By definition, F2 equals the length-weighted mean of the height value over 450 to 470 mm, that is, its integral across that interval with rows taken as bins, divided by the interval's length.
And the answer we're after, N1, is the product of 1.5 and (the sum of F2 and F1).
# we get 1128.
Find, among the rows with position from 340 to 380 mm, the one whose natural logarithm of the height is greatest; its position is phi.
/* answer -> 357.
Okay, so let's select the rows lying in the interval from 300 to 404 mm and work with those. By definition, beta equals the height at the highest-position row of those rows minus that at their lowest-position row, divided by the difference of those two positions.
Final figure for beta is -1.6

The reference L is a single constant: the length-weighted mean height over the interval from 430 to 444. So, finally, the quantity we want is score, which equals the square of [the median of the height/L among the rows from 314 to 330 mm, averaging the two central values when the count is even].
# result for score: 0.544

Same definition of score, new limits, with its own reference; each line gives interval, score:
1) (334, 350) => 0.555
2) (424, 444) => 0.994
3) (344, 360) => 0.551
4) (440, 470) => 0.750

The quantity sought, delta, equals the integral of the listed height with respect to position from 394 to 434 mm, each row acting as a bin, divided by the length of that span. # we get 351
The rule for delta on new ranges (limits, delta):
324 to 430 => 345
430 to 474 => 435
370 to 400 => 313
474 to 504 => 390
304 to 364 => 355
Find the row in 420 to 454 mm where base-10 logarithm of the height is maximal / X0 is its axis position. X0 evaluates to 432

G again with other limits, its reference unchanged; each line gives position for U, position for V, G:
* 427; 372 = -1554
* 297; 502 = -300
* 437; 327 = 497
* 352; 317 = -115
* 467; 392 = 1524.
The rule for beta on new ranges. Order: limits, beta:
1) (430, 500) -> -1.6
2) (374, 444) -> 1.9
